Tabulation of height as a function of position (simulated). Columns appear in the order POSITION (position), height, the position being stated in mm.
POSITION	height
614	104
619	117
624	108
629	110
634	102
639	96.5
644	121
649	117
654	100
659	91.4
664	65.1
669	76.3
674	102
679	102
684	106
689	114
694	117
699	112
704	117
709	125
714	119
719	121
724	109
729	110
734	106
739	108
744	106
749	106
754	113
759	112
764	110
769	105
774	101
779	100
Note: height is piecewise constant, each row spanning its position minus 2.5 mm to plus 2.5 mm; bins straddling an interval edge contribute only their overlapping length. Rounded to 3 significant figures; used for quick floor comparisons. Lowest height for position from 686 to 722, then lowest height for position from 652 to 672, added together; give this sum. 177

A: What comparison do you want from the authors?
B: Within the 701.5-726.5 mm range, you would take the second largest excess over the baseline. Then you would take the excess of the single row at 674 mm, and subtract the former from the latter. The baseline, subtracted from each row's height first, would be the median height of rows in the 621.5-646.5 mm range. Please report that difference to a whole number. -19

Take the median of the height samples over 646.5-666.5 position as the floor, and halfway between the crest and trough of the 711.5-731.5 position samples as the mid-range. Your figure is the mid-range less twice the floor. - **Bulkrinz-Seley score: -76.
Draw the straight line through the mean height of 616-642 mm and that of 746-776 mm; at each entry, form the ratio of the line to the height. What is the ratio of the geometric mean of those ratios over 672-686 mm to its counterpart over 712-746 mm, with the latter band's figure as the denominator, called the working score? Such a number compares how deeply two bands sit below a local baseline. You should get 1.07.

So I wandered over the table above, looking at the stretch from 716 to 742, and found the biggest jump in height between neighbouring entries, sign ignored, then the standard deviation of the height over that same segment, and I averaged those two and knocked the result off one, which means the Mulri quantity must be -8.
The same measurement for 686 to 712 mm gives -5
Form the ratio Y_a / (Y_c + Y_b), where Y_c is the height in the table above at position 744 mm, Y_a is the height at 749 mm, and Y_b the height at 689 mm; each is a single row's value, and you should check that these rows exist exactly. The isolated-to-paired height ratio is 0.482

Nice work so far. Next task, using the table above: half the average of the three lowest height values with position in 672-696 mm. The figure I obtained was 51.7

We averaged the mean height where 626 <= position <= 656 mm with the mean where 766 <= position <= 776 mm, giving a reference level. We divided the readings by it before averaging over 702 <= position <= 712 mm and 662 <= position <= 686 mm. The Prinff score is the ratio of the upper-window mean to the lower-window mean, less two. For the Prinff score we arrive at -0.66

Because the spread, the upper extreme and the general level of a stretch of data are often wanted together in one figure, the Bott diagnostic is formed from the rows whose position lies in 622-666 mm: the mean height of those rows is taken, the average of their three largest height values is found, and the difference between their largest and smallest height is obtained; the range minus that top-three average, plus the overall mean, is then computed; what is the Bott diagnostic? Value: 41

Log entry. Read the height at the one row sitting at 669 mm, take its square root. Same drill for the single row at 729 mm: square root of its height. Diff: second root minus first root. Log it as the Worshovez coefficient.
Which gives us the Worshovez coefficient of 1.8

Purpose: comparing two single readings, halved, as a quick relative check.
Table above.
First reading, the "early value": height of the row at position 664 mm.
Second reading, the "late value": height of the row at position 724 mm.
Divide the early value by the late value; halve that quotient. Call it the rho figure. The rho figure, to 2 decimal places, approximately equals 0.30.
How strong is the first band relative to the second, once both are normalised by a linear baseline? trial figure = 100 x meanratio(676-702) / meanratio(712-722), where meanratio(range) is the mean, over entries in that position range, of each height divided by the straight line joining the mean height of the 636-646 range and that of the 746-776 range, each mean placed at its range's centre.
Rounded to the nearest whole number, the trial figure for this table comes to 92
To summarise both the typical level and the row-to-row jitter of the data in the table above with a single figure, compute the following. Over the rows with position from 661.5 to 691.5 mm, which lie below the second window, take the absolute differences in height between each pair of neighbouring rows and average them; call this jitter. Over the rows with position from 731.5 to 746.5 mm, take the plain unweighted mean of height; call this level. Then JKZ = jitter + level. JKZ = 116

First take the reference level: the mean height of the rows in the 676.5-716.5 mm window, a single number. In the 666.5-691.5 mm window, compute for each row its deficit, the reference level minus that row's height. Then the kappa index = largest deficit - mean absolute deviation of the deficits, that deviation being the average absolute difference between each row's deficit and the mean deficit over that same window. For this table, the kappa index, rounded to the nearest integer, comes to 28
